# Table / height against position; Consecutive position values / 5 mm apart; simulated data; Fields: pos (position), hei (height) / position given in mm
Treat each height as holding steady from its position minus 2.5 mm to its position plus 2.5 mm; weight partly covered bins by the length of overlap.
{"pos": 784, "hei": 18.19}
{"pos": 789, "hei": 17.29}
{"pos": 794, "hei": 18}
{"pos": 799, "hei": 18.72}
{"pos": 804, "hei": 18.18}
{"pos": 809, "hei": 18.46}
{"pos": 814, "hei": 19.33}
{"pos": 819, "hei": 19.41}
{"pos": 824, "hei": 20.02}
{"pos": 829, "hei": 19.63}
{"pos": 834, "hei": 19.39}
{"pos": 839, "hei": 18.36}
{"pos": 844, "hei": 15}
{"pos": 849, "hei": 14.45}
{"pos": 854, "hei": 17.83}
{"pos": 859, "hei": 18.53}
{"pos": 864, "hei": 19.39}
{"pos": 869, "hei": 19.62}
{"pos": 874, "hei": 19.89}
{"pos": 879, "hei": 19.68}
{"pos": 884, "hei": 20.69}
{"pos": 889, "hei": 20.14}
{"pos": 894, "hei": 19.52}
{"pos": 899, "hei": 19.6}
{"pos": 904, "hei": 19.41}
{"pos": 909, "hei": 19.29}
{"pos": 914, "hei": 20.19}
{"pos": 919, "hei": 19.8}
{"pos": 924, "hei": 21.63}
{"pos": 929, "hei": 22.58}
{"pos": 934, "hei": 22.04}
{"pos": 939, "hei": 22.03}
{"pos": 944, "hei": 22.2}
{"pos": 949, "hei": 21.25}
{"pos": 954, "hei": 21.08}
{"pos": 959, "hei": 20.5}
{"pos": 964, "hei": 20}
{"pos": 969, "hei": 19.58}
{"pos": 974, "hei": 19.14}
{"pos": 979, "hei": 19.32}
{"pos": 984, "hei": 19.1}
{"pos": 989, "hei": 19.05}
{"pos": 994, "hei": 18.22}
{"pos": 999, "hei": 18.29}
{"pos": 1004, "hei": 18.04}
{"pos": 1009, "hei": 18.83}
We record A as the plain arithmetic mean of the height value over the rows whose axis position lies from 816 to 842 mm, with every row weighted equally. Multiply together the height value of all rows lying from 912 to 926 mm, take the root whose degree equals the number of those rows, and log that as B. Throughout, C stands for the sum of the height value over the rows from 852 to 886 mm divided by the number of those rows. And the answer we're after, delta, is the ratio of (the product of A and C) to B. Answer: 18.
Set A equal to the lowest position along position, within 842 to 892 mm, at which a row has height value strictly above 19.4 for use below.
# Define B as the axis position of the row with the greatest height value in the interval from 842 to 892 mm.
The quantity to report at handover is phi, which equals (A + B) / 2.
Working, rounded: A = 869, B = 884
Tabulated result 876.5 mm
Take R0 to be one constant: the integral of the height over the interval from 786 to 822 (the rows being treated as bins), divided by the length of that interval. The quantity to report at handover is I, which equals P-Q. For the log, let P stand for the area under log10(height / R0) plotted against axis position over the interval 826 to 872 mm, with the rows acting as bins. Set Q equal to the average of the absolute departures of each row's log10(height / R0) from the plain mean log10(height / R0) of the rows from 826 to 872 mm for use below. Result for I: -0.6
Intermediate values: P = -0.6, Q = 0.038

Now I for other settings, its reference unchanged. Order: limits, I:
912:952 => 2.6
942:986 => 1.7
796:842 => 0.5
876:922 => 1.4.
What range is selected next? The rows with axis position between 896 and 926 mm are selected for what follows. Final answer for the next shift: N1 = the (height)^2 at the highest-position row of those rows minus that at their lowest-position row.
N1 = 84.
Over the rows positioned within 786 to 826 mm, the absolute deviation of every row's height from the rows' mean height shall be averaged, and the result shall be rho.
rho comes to 0.69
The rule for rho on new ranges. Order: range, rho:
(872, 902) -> 0.33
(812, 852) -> 1.74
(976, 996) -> 0.35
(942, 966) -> 0.60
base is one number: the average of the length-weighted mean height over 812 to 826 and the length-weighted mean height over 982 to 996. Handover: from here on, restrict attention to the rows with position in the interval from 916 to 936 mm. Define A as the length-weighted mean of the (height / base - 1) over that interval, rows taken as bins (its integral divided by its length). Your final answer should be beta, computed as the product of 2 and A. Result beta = 0.24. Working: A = 0.12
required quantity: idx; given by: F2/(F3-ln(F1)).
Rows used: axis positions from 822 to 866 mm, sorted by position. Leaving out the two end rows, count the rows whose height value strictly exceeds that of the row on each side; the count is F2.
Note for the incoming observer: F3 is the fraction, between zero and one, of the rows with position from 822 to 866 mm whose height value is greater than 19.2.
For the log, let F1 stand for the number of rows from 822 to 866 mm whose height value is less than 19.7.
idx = 0.0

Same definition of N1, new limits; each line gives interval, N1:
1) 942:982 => -120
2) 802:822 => 46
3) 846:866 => 167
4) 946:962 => -31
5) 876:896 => -6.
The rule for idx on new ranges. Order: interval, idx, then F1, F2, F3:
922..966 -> 0.0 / 0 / 2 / 1.00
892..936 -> -7.8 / 4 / 3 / 1.00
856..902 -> -2.2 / 6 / 2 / 0.89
